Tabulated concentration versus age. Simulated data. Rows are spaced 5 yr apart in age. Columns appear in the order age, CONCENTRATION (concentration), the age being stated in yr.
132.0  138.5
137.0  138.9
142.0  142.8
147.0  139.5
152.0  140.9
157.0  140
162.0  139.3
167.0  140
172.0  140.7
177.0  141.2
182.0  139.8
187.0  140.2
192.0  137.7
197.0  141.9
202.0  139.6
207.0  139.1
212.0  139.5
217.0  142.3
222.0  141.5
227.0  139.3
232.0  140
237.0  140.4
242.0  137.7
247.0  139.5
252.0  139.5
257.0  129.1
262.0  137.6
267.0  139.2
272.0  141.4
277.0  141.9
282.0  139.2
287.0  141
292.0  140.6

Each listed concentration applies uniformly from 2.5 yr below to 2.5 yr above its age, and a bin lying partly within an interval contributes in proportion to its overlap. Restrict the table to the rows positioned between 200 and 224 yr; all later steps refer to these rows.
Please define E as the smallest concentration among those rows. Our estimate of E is 139.1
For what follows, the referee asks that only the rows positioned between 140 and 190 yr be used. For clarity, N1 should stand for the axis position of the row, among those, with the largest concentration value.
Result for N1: 142.0 yr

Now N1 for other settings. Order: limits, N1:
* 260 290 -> 277.0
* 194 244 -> 217.0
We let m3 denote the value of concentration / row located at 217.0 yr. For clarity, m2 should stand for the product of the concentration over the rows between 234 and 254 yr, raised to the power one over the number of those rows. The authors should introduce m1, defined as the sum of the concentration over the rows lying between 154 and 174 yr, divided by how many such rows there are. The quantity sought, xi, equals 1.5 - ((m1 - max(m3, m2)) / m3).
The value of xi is 1.516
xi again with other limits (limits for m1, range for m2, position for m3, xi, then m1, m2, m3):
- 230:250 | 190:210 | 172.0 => 1.509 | 139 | 140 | 140.7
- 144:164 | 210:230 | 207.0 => 1.505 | 140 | 141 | 139.1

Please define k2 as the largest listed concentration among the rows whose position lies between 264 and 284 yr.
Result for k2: 141.9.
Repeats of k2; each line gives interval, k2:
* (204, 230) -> 142.3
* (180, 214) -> 141.9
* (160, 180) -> 141.2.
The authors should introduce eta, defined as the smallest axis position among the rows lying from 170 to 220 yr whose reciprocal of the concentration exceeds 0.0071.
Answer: 172.0 yr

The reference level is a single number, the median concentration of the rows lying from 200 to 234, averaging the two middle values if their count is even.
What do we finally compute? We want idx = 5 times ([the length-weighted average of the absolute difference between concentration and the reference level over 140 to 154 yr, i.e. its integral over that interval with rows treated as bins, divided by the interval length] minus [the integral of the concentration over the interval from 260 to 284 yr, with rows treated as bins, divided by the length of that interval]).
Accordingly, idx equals -692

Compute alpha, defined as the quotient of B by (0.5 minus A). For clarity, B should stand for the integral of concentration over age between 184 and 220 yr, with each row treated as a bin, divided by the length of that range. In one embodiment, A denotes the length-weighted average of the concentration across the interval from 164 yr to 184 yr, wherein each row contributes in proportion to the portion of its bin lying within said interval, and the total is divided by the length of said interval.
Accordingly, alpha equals -1.00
